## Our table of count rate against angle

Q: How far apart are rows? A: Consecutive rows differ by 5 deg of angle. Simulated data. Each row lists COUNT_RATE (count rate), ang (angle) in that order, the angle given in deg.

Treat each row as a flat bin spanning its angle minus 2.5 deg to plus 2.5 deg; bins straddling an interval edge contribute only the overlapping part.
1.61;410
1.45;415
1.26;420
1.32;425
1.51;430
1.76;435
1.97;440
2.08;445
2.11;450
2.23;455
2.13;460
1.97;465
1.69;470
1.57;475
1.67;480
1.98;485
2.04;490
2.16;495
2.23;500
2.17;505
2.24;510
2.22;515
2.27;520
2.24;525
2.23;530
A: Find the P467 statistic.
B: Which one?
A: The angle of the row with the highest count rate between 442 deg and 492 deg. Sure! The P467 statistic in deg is 455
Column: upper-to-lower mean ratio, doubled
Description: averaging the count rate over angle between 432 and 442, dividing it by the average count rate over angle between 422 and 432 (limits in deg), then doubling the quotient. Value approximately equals 2.6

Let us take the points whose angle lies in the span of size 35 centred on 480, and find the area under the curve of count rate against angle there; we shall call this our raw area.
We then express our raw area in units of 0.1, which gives 654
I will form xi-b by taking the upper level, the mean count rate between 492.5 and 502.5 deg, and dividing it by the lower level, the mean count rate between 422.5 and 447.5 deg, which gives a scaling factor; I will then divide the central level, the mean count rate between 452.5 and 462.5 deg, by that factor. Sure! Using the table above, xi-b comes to 1.7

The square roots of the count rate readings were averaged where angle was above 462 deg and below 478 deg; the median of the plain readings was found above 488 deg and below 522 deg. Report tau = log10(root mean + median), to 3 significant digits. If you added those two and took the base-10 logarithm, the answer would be 0.549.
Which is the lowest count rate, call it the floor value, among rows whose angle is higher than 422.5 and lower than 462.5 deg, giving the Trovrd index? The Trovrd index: 1.32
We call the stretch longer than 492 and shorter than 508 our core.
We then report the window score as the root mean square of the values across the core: 2.2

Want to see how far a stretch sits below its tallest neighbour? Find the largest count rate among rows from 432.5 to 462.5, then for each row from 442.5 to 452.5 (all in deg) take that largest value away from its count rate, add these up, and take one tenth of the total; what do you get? -0.03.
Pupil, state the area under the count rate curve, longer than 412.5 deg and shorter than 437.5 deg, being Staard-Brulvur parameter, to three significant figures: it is 36.5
